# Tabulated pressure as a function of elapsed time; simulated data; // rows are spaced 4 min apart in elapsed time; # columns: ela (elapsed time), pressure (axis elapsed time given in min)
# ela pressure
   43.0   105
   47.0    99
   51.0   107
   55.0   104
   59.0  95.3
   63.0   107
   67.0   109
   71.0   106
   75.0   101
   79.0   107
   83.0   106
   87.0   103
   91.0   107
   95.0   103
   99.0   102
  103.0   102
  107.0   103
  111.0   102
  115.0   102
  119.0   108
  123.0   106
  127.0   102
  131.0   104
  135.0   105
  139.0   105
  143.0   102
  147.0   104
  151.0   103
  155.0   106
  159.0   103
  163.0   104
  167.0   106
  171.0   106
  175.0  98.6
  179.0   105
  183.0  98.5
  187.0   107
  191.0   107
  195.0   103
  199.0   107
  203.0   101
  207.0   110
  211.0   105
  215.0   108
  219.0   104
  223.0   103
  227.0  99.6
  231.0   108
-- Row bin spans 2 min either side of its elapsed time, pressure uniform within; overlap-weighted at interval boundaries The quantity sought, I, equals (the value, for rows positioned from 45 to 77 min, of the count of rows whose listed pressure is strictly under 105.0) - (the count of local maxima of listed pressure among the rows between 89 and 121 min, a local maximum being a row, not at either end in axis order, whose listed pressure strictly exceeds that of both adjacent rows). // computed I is 3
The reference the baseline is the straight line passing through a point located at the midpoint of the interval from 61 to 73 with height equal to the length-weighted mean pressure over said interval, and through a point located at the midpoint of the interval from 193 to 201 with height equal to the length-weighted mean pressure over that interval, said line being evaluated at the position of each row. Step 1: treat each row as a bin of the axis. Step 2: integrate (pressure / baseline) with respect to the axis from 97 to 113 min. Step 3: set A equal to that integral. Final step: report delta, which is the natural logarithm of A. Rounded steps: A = 15.3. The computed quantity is 2.73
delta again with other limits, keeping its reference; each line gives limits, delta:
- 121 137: 2.75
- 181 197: 2.76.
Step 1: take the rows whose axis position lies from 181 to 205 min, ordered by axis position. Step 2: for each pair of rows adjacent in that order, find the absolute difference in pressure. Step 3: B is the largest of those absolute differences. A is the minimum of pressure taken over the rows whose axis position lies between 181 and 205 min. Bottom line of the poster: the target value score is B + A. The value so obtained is 107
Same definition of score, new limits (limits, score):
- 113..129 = 108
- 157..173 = 105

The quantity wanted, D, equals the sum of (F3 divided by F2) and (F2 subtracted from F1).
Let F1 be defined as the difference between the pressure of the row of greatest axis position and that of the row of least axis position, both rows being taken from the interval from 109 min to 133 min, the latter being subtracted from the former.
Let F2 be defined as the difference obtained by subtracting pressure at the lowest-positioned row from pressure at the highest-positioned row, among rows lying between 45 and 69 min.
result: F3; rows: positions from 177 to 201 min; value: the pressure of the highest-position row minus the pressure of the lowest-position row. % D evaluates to -8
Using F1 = 2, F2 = 10.0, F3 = 2.0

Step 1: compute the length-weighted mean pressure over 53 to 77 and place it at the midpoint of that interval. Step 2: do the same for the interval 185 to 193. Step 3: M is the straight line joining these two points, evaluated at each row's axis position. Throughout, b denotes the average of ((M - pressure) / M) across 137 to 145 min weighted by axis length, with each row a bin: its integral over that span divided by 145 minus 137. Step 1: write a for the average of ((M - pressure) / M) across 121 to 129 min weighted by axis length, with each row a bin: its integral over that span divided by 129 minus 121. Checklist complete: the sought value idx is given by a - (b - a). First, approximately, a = 0.0124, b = 0.021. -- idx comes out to 0.004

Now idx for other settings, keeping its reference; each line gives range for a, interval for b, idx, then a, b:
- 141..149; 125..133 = 0.031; 0.0268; 0.023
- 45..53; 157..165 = -0.020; 0.0029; 0.026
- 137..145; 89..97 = 0.047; 0.0211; -0.005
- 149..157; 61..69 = 0.070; 0.0146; -0.041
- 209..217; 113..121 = 0.020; 0.0106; 0.001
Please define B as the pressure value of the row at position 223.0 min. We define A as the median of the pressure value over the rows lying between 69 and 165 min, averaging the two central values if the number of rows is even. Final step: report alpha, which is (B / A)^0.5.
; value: 1.00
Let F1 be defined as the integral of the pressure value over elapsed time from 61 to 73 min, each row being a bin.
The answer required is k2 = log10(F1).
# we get 3.11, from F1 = 1288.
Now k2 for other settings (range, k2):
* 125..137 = 3.09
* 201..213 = 3.10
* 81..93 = 3.10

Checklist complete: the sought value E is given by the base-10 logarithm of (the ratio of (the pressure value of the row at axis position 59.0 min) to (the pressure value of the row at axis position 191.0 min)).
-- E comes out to -0.05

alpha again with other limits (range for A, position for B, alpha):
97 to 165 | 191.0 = 1.02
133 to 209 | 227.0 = 0.97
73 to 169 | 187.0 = 1.02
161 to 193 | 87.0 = 0.99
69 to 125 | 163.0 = 1.00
